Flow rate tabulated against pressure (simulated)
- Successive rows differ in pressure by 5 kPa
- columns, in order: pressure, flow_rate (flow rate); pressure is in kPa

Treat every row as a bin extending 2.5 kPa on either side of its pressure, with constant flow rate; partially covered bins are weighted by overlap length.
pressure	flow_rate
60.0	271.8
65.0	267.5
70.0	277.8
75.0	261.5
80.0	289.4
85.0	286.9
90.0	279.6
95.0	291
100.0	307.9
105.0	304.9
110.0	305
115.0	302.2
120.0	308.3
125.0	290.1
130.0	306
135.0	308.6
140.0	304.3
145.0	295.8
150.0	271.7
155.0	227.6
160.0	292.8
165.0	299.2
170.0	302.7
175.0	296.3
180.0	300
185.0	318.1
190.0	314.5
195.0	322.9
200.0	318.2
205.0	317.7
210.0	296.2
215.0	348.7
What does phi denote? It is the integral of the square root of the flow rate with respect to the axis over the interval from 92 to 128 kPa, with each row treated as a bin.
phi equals 625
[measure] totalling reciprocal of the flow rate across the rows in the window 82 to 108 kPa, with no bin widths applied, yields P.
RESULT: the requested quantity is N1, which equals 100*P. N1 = 1.70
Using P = 0.0170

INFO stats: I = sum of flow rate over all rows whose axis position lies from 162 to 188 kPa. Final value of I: 1516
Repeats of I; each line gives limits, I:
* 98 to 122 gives 1528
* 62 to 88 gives 1383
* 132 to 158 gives 1408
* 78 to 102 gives 1455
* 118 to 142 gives 1517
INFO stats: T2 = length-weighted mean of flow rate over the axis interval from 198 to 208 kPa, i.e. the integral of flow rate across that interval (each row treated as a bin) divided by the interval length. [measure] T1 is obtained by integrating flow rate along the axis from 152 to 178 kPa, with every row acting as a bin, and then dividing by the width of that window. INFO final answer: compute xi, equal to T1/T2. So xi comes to 0.90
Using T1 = 284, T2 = 317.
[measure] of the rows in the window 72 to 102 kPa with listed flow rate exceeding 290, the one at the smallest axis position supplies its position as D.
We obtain 95.0 kPa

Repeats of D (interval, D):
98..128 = 100.0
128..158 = 130.0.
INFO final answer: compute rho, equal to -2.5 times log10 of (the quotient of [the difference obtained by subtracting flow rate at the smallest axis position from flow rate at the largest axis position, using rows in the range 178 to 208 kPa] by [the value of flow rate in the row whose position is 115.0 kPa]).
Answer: 3.08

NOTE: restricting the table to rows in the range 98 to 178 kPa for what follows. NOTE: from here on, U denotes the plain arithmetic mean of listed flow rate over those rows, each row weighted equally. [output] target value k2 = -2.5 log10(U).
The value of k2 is -6.175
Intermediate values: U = 295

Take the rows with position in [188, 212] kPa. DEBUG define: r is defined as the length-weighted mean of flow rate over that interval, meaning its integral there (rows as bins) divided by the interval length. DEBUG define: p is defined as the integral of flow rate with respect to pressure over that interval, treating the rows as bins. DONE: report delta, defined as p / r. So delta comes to 24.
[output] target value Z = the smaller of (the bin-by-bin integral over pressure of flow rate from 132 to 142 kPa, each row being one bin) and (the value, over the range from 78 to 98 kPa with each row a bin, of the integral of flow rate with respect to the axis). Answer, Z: 3065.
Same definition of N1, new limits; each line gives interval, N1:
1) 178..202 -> 1.59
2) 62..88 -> 1.81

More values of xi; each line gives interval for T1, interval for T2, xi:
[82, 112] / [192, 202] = 0.92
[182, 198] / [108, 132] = 1.05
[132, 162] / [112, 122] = 0.93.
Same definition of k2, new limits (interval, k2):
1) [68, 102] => -6.137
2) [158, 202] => -6.219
